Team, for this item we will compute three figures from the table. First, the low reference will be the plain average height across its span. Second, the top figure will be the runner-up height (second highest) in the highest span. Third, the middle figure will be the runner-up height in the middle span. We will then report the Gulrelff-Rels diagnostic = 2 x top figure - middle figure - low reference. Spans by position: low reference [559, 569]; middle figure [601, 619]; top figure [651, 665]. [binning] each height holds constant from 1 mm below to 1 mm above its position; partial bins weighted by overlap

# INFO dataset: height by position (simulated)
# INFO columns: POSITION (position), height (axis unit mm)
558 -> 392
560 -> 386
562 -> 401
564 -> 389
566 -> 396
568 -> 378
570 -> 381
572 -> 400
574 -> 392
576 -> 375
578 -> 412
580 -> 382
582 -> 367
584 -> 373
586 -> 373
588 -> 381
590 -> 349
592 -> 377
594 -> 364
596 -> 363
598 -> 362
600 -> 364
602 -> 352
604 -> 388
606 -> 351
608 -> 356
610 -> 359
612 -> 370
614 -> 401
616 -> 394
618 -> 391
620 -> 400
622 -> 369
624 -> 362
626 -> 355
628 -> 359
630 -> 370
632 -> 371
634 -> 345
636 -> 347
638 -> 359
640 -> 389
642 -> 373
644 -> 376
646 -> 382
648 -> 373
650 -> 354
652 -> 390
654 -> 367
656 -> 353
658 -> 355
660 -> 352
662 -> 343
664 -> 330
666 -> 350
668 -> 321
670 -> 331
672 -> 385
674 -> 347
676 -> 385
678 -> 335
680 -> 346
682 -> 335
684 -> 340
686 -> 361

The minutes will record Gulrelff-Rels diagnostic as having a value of -50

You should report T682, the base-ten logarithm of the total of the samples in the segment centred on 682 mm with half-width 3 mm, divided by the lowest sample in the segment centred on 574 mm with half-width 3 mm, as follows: 0.435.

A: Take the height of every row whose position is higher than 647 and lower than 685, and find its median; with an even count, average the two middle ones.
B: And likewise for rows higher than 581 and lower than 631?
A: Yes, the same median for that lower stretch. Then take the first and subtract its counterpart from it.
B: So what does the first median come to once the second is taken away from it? -17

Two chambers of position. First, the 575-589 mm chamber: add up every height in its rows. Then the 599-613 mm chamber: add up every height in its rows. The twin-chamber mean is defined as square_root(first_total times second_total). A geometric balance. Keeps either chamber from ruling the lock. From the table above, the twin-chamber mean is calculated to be 2601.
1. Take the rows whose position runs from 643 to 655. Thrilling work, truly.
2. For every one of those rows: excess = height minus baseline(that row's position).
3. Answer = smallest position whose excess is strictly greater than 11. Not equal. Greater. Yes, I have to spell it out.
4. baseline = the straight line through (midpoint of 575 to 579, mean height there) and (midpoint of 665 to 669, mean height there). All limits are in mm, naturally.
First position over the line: 644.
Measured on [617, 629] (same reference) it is 618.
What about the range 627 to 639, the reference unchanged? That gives 632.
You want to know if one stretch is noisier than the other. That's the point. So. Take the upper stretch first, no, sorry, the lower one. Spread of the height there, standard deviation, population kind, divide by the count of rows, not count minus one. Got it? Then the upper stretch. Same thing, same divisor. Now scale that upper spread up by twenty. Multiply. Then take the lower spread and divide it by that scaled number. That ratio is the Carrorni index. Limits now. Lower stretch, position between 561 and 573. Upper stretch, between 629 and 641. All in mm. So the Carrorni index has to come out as 0.029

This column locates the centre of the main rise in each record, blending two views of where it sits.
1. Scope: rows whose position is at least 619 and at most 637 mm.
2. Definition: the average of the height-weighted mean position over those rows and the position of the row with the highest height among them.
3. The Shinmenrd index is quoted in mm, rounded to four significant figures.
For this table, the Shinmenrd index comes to 623.9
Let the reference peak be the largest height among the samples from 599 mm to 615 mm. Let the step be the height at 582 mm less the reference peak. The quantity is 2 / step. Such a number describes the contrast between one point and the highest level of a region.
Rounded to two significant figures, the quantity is -0.059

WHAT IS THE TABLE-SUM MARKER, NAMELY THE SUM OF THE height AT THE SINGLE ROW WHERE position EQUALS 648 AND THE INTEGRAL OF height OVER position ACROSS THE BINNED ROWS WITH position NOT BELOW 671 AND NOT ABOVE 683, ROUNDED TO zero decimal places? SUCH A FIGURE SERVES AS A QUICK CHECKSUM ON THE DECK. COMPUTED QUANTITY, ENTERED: 4639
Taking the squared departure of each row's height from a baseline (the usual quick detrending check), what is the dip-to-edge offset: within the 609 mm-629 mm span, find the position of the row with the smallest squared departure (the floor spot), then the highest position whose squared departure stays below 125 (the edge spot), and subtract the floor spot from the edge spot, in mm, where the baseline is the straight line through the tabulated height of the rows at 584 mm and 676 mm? 10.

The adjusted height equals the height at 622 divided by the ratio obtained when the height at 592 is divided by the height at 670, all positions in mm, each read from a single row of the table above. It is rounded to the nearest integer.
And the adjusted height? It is 324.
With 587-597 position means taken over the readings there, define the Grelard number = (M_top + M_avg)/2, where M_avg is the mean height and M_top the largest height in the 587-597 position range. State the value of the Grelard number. 374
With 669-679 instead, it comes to 371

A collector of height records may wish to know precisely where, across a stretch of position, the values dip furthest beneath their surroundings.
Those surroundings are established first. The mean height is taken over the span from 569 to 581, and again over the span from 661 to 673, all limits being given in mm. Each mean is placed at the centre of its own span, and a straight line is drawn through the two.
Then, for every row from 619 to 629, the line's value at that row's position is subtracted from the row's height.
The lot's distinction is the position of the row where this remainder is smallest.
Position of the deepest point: 626 mm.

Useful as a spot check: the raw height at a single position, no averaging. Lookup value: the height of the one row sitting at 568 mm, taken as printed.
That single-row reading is 378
